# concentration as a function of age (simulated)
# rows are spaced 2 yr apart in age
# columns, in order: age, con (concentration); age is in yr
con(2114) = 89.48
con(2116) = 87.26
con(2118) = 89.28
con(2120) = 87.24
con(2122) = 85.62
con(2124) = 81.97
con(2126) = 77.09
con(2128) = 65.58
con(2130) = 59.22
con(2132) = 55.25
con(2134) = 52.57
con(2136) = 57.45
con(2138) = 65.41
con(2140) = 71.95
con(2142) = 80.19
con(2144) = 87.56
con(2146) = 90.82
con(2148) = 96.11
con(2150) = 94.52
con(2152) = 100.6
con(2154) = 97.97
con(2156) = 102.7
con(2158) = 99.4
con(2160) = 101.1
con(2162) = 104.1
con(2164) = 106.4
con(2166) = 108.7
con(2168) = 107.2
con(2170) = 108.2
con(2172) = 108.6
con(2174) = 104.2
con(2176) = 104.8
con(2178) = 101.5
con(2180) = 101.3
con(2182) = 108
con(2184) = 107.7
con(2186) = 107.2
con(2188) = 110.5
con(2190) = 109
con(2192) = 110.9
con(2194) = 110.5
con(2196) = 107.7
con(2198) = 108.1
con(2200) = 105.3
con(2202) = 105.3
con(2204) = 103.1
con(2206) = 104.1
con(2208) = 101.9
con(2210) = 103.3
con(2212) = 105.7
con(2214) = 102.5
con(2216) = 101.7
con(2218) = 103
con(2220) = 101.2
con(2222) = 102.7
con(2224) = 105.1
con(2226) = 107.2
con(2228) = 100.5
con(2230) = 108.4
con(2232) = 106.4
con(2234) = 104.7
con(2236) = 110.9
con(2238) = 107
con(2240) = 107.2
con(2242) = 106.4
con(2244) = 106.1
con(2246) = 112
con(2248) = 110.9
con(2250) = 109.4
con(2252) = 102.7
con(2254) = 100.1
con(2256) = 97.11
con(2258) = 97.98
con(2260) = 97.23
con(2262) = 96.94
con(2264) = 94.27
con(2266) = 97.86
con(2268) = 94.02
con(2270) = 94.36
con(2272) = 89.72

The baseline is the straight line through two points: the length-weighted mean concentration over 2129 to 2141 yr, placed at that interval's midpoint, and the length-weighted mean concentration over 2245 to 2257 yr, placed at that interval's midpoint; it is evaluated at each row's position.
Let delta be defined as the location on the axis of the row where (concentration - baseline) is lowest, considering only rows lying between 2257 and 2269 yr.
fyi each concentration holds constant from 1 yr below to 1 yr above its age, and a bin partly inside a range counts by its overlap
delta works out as 2268 yr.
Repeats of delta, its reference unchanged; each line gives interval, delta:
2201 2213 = 2208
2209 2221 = 2220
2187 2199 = 2198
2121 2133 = 2132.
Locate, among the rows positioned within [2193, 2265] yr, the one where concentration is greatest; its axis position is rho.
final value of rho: 2246 yr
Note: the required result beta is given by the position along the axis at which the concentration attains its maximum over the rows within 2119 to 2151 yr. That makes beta 2148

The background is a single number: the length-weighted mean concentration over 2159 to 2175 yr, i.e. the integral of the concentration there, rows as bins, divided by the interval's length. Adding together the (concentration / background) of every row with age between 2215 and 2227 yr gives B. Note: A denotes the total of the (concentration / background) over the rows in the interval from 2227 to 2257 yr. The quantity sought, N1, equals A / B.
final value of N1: 2.6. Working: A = 15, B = 6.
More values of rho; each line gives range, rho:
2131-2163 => 2162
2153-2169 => 2166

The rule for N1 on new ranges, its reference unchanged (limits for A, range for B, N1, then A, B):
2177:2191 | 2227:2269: 0.3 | 7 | 20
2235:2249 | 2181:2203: 0.6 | 7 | 11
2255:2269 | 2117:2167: 0.3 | 6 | 20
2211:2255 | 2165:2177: 3.6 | 22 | 6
